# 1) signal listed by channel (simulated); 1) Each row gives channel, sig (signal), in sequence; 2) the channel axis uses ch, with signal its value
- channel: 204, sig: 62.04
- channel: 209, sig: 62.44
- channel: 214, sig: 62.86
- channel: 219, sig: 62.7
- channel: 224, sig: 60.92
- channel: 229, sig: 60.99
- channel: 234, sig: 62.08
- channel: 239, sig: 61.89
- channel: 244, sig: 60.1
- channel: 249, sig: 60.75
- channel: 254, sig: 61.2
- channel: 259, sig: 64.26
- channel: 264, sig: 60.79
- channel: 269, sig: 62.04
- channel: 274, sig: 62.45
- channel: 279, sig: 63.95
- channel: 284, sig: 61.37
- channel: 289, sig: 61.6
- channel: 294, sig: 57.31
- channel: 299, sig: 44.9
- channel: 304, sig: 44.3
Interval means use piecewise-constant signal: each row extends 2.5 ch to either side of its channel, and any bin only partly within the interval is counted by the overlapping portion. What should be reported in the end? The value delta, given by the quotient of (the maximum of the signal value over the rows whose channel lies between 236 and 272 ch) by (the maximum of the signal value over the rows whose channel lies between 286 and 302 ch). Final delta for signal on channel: 1.04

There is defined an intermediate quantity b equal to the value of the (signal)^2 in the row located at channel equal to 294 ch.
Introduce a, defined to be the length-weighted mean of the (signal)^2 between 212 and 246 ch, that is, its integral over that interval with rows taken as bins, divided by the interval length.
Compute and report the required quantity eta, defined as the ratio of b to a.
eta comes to 0.86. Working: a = 3802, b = 3284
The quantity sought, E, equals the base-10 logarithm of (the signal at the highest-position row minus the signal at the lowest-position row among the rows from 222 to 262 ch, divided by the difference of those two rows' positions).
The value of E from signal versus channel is -1.02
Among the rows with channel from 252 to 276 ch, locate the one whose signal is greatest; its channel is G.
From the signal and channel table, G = 259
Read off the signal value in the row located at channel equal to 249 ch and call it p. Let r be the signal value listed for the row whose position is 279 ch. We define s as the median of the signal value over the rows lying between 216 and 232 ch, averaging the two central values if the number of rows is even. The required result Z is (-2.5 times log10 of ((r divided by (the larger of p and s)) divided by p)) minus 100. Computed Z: -95.6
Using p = 60.75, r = 63.95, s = 61.0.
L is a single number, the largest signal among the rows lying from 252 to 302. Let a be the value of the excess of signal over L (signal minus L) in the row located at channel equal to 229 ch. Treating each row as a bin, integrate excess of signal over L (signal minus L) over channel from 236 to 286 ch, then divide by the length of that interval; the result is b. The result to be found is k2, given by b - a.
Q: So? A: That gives 0.9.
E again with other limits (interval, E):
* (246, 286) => -1.75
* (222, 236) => -0.94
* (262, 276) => -0.78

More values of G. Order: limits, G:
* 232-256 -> 234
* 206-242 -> 214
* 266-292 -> 279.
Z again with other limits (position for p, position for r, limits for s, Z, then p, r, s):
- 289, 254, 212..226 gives -95.5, 61.6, 61.2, 62.7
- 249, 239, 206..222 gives -95.5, 60.75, 61.89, 62.7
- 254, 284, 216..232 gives -95.5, 61.2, 61.37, 61.0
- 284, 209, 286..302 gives -95.5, 61.37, 62.44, 57.3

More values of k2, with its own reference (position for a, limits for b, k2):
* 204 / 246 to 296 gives -0.4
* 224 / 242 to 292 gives 0.9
